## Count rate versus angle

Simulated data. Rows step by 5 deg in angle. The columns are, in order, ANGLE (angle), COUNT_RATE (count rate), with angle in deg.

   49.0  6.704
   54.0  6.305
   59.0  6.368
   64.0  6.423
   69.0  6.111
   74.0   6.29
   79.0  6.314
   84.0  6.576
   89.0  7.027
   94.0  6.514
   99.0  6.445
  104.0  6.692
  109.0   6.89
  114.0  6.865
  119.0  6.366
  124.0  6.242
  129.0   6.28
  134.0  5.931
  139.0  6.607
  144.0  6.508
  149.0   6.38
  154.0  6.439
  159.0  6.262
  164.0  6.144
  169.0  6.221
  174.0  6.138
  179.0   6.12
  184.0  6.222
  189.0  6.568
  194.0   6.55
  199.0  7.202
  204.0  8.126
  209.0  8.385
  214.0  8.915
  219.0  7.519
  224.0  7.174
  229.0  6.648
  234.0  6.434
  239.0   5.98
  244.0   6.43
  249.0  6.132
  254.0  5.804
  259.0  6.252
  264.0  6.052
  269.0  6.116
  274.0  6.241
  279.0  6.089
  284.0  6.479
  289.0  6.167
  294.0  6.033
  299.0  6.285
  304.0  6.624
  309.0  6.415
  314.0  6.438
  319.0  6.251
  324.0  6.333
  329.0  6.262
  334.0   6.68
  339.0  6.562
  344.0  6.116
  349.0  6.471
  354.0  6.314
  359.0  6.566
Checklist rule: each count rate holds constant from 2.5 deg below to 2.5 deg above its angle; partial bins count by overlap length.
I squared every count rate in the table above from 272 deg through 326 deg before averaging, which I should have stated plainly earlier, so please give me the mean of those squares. 39.8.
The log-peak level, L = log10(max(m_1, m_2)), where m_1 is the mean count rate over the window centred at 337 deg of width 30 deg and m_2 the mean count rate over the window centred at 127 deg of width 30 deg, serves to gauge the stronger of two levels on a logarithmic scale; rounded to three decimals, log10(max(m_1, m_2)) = 0.806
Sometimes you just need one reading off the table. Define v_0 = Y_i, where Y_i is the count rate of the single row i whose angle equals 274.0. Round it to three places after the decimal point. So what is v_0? 6.241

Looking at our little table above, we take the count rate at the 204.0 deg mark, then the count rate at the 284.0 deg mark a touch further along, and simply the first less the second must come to 1.6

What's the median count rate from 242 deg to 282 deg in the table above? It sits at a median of 6.12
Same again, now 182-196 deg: 6.55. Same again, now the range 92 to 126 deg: 6.51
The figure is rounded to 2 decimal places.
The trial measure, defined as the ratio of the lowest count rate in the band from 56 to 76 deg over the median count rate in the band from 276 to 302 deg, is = 0.99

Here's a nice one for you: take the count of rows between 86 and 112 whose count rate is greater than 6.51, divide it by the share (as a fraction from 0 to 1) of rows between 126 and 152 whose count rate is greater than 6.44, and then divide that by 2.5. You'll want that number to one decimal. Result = 4.0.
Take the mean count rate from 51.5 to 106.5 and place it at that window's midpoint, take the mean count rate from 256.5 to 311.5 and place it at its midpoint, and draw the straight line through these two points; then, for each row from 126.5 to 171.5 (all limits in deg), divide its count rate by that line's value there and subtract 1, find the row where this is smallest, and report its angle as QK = 134.0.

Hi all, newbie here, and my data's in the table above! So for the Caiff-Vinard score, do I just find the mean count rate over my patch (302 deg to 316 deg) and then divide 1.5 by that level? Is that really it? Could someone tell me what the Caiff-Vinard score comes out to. 0.231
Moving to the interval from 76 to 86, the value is 0.233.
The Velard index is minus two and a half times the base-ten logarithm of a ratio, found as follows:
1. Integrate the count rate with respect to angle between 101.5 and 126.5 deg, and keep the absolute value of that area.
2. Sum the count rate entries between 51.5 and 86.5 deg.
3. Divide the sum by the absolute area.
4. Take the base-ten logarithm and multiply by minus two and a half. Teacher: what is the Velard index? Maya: 1.4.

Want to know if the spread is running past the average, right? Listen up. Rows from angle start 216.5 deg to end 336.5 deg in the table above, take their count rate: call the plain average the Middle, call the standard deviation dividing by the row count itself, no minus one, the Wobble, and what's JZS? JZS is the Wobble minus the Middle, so -6.00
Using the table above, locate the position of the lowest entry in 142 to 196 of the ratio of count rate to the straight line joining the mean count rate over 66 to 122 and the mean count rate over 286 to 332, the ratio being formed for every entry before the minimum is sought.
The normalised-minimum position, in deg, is 179.0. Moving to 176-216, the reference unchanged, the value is 179.0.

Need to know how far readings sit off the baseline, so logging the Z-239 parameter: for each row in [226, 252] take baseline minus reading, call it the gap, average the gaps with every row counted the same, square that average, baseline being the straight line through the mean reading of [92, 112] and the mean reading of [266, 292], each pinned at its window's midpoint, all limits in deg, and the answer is 0.00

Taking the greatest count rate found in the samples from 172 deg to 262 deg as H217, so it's 8.915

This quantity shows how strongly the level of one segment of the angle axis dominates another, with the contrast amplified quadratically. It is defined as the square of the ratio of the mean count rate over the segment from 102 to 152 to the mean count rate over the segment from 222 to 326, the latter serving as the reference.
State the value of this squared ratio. 1.06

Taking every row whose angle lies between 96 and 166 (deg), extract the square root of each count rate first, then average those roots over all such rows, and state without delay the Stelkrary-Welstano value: 2.54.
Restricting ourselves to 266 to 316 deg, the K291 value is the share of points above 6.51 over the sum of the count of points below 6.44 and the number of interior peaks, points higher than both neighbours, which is 0.01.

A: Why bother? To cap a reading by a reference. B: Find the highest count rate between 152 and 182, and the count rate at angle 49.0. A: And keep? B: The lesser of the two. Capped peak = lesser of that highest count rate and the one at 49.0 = 6.44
